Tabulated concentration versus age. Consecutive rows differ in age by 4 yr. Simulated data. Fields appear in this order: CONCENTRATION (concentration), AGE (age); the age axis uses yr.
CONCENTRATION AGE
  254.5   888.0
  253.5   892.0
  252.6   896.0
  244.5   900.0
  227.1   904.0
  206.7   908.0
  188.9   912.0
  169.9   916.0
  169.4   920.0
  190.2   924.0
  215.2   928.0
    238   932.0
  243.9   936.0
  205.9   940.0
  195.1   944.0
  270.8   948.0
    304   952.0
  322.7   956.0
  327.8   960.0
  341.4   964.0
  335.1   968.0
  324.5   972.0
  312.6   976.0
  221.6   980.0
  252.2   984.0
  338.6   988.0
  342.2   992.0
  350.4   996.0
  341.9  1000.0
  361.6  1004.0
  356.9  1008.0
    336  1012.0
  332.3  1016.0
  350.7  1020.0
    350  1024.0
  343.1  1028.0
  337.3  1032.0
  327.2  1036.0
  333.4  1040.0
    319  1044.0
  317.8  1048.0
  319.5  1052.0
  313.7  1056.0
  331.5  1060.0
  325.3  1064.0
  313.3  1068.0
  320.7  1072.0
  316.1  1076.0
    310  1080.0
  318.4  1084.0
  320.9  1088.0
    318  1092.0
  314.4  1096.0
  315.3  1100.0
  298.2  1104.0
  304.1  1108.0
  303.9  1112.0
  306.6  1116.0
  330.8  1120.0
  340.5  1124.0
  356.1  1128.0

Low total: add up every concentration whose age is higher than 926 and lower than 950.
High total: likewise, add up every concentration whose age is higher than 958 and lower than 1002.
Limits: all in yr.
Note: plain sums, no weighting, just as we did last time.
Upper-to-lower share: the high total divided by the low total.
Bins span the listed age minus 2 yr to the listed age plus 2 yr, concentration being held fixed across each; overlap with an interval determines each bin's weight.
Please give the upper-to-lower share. 2.5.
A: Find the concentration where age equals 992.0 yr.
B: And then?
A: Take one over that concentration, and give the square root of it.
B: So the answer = 0.054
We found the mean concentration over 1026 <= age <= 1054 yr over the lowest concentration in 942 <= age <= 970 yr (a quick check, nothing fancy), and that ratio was 1.68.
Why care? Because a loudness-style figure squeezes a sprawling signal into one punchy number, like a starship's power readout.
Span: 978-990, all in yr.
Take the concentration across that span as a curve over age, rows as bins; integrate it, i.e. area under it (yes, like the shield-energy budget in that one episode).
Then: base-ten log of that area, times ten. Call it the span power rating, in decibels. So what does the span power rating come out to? 35.1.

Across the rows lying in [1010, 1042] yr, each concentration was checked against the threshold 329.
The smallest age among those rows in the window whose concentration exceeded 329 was 1012.0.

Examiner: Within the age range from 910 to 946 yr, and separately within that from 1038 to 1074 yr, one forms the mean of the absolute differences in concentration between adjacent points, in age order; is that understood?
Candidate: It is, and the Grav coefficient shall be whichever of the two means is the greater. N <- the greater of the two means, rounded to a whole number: 18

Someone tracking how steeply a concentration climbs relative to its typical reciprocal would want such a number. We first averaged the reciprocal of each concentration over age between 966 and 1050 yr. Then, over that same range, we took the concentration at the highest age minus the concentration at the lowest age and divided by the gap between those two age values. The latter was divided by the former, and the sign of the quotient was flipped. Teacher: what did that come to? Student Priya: 70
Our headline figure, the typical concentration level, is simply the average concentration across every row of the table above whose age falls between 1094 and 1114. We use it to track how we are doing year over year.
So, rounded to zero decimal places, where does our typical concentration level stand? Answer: 307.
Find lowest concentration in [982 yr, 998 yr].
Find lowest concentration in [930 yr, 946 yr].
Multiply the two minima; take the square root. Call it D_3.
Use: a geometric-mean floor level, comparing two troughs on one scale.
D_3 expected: 222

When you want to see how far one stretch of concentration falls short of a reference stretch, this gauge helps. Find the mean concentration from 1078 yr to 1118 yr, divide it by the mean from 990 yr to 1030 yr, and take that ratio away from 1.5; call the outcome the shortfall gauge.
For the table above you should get 0.60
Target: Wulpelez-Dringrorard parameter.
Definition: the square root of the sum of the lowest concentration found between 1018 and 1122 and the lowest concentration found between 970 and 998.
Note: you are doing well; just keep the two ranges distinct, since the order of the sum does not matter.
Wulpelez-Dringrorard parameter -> 22.8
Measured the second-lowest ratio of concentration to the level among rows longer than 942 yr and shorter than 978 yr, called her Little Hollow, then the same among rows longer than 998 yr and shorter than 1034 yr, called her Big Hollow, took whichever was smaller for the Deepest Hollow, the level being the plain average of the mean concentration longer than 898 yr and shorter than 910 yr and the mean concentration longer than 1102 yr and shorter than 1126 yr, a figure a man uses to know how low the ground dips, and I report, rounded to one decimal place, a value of 1.0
